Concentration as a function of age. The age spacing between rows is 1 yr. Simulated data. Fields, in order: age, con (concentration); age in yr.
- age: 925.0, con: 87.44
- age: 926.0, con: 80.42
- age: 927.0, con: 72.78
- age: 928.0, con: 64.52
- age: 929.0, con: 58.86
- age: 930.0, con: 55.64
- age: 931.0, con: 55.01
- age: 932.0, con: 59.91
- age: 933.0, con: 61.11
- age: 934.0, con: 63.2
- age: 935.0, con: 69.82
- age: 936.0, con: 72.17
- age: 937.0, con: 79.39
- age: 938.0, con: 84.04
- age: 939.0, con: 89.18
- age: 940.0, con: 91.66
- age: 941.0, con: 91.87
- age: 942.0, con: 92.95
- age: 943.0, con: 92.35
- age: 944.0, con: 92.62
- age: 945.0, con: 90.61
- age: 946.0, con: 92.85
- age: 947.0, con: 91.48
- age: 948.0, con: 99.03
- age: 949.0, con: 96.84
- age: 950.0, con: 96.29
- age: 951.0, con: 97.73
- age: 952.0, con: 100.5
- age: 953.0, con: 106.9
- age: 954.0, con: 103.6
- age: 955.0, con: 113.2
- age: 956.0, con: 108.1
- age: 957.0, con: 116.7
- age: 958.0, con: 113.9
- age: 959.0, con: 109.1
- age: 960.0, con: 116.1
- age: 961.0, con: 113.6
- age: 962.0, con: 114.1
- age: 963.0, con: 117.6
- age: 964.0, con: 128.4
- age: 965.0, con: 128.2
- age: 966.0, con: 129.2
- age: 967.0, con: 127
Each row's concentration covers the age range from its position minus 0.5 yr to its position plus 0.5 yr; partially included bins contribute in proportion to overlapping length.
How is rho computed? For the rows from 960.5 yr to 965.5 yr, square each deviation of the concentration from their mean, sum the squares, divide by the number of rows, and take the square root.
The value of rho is 7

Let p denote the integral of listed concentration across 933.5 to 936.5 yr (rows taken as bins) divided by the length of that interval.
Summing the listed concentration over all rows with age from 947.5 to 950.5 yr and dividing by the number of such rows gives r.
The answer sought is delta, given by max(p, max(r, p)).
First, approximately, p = 68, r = 97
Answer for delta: 97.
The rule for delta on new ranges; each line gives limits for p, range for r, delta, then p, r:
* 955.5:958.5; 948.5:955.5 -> 113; 113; 102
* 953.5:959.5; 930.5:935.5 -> 111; 111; 62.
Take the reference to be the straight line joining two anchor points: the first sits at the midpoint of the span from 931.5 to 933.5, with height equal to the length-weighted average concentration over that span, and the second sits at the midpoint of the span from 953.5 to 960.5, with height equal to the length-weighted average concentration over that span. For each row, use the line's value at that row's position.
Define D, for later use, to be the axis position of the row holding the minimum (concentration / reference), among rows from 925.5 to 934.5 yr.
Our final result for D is 931.0 yr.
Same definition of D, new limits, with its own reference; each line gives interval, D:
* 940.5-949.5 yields 947.0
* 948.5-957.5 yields 954.0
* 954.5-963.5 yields 962.0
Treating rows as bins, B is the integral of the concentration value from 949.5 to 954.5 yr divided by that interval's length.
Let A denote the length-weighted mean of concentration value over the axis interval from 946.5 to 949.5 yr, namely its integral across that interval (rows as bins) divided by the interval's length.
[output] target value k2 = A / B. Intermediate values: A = 96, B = 101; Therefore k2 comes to 0.9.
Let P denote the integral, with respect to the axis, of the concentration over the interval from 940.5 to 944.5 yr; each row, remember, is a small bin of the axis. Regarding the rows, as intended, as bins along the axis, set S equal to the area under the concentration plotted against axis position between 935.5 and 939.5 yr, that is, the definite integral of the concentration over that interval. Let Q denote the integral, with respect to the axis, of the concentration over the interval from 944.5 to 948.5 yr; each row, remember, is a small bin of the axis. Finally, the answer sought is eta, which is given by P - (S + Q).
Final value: -329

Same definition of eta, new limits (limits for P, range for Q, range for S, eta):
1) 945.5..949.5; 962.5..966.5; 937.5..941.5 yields -480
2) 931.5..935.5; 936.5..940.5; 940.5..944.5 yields -460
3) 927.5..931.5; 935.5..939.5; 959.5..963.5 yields -552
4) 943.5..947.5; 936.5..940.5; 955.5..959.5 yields -425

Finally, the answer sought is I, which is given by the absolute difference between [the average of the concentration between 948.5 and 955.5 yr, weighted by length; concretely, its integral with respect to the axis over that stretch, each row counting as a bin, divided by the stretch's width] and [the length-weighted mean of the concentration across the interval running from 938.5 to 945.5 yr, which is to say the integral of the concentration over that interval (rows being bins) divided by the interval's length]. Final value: 11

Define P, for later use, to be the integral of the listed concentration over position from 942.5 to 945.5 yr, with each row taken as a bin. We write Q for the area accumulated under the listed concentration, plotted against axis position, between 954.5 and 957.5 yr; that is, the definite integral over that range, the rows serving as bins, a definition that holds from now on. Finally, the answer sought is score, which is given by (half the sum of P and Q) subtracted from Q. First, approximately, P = 276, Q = 338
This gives 31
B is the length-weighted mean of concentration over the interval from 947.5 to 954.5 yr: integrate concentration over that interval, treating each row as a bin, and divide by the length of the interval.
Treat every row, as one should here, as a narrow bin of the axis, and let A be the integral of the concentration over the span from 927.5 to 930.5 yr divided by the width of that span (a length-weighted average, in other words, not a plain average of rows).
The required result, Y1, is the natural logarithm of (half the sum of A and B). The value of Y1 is 4.38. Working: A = 60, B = 100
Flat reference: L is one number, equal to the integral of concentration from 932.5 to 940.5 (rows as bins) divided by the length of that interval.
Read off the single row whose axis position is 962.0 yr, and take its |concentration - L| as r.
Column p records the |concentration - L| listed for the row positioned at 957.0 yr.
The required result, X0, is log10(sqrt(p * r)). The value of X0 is 1.59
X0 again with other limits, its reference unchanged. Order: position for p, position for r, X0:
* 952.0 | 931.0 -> 1.36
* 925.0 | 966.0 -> 1.38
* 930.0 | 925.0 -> 1.18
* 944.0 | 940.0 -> 1.20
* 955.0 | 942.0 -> 1.39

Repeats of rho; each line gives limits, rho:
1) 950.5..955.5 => 5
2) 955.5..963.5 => 3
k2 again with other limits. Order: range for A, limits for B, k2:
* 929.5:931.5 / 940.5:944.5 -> 0.6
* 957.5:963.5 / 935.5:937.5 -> 1.5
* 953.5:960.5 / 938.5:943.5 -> 1.2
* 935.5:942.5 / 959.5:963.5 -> 0.7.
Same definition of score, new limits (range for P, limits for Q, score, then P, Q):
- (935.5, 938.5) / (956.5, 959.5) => 52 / 236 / 340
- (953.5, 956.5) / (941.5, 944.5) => -23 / 325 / 278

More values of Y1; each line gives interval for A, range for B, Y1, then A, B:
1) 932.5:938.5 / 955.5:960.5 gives 4.52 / 72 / 113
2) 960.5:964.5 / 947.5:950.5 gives 4.68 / 118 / 97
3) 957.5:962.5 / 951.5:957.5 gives 4.71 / 113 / 108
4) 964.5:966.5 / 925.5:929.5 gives 4.59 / 129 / 69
